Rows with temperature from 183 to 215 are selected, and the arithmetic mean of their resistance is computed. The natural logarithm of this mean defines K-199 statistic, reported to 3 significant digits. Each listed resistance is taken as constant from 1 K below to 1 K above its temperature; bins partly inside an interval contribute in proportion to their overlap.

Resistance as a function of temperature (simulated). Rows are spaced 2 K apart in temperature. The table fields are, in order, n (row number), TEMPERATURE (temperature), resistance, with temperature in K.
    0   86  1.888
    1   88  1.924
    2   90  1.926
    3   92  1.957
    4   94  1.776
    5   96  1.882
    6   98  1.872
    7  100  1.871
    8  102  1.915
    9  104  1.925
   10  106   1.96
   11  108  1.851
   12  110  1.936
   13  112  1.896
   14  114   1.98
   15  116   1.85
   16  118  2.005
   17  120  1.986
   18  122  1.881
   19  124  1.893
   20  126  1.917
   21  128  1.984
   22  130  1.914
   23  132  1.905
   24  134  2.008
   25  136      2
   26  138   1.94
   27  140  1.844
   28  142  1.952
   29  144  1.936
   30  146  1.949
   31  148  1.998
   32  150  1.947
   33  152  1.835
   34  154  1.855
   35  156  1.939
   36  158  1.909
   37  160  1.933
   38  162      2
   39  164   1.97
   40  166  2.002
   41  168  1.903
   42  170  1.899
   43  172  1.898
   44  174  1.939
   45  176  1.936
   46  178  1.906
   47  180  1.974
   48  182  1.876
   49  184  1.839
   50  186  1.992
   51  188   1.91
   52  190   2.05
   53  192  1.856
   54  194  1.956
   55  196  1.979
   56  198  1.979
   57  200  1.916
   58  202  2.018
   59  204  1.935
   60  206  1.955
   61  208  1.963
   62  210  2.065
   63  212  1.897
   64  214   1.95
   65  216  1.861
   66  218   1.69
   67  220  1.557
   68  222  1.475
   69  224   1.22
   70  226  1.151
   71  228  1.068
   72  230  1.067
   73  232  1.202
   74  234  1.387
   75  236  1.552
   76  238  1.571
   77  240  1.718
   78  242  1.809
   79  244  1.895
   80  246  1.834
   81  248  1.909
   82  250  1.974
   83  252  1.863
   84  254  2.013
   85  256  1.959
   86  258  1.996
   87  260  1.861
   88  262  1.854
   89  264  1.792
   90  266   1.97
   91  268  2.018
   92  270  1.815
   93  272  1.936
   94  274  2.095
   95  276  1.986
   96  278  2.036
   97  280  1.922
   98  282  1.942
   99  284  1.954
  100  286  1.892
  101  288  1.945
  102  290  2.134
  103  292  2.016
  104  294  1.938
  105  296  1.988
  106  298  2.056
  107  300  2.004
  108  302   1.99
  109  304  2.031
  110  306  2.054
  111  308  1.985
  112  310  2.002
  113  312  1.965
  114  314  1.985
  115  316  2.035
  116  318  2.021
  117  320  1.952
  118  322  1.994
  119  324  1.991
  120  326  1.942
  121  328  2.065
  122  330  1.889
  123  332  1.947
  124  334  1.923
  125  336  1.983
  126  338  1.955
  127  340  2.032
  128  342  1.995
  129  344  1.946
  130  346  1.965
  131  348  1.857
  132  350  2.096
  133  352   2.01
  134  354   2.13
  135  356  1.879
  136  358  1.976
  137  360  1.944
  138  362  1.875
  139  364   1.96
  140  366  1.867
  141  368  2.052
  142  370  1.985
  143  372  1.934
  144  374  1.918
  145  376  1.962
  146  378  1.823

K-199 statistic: 0.670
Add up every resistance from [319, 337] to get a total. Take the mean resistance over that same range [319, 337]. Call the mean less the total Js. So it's -15.7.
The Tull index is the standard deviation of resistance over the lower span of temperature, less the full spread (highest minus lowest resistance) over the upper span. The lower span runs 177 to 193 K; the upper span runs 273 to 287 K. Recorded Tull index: -0.13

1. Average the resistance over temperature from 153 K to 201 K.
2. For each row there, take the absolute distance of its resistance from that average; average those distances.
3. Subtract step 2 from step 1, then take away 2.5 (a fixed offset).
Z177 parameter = -0.61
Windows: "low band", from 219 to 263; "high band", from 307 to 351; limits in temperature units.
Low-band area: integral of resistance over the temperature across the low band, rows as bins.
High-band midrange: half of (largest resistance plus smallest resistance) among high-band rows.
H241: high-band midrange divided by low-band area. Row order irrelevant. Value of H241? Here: 0.0275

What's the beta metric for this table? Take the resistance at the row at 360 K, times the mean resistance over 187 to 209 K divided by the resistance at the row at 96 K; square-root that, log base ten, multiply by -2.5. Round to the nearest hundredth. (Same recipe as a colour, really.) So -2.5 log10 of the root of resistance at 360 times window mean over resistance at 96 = -0.38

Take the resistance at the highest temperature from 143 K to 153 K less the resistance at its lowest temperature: -0.10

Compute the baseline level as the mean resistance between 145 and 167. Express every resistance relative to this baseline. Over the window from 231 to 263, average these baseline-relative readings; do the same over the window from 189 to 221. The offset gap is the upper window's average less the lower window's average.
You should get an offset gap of -0.139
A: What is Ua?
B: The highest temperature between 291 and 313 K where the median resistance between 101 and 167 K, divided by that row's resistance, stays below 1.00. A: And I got 312 K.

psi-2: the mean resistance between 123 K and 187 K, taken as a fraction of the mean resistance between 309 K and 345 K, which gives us 0.98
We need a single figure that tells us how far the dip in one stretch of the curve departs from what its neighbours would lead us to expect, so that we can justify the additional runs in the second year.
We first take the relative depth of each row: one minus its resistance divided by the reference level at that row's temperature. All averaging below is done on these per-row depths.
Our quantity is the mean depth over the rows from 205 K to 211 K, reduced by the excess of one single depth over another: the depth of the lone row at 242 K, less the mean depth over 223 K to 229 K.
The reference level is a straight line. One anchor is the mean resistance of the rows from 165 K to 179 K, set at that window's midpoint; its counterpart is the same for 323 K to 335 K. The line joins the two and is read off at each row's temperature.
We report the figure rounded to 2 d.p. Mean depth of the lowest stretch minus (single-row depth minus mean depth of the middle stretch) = 0.31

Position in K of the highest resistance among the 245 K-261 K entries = 254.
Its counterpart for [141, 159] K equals 148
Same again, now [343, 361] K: 354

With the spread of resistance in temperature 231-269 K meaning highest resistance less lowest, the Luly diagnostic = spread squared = 0.67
